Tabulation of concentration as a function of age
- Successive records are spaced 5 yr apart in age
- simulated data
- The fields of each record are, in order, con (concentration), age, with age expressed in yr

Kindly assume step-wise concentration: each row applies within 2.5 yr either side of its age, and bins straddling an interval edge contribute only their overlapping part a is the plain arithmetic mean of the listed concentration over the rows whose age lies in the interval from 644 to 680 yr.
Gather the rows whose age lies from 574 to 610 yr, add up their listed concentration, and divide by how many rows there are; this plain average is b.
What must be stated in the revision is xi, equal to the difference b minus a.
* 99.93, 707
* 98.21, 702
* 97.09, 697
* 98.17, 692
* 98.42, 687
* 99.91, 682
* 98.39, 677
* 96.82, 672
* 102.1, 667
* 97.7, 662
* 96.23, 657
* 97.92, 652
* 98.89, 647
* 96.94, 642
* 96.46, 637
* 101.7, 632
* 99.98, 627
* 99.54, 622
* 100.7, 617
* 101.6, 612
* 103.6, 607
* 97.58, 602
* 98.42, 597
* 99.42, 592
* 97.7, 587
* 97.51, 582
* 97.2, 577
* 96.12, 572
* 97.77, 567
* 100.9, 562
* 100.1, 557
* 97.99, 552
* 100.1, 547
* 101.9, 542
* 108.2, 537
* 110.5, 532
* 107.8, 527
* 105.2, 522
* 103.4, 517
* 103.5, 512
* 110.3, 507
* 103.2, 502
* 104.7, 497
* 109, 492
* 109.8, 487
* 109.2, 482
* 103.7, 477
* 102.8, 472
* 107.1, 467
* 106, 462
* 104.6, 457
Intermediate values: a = 98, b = 99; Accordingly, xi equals 0.5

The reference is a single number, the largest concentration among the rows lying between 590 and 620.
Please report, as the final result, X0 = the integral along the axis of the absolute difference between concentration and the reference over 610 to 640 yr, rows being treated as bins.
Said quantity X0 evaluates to 110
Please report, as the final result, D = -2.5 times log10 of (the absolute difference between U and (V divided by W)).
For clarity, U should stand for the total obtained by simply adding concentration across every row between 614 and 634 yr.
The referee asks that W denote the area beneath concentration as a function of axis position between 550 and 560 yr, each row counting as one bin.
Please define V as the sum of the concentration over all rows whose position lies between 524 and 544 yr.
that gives -6.5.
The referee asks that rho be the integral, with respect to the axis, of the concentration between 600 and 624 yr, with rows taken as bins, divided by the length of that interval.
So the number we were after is 101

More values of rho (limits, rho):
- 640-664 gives 98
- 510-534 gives 106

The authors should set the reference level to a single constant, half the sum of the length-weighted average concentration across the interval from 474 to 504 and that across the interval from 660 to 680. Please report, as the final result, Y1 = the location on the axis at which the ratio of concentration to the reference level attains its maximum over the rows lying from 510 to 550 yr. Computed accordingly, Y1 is 532 yr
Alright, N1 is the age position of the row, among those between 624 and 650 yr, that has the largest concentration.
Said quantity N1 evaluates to 632 yr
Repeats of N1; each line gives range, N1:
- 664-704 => 667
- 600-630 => 607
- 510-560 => 532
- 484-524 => 507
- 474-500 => 487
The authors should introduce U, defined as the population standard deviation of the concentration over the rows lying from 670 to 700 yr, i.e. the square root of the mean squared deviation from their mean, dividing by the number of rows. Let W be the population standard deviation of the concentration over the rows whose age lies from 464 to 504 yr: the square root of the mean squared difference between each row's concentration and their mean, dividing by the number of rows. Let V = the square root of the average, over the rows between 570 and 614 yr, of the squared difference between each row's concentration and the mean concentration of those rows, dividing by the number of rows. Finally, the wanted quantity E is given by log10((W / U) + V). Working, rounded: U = 1.0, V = 2.2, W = 2.7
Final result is 0.69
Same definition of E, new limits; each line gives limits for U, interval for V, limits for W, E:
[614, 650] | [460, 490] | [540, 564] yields 0.52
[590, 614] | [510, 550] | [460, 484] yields 0.64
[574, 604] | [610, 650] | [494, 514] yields 0.76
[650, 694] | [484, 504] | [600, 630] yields 0.59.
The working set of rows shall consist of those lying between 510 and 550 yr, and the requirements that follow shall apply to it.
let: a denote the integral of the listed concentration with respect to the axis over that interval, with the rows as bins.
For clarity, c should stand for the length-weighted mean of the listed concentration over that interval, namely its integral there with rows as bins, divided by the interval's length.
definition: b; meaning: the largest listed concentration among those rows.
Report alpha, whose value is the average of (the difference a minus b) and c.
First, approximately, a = 4200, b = 110.5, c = 105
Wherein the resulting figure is 2097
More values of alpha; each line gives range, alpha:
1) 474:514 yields 2132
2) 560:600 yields 1960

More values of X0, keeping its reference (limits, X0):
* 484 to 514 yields 102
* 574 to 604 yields 170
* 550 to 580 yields 158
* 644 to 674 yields 160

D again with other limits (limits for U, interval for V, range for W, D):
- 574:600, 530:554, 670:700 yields -6.7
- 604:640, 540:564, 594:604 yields -7.1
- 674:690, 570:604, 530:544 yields -6.2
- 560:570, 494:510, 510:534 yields -5.7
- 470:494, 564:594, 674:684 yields -6.8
